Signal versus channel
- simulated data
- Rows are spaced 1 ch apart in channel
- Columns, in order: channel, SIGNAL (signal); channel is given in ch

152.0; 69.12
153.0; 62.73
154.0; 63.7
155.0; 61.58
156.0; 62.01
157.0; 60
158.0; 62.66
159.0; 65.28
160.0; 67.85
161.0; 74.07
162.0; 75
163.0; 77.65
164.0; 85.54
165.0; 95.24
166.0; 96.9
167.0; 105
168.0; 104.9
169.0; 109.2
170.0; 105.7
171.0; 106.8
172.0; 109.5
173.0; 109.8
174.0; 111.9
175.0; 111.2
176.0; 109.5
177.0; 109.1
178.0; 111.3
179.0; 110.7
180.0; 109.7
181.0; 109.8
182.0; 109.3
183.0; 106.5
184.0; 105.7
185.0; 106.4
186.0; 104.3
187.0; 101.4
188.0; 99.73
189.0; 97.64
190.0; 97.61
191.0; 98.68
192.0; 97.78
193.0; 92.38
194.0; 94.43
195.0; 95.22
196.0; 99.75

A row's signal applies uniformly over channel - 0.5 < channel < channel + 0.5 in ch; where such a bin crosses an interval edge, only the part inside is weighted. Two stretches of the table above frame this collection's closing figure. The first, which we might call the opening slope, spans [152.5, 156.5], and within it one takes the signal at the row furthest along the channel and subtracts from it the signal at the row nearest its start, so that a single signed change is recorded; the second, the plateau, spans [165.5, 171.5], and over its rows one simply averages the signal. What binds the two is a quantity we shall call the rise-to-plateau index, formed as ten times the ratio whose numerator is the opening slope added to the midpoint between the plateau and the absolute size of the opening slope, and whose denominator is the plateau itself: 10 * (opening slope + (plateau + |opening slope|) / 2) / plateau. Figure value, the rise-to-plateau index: 5.0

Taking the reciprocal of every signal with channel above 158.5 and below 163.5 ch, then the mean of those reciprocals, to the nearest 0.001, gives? 0.014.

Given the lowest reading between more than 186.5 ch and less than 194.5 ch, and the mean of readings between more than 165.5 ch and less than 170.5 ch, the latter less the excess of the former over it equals 116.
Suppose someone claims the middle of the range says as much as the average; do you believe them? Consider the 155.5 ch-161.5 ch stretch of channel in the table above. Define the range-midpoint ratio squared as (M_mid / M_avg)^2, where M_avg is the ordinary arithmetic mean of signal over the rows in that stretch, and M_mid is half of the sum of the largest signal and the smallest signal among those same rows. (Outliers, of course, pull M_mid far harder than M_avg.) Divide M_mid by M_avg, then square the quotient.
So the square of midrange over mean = 1.05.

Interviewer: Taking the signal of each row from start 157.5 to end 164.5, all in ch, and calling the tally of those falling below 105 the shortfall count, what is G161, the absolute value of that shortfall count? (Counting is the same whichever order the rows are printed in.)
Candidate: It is 7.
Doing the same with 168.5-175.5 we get 0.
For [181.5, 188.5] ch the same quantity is 3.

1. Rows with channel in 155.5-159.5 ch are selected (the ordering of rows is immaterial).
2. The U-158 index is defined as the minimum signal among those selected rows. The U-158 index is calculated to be 60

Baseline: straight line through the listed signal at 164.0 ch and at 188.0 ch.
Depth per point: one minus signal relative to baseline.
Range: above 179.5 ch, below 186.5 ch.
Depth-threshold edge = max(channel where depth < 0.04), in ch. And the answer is 186.0 ch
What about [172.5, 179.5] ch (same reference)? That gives 179.0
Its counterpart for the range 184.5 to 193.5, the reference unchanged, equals 191.0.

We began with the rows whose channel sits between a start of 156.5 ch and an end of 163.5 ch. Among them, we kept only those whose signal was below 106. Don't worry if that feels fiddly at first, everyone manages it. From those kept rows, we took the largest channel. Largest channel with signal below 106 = 163.0 ch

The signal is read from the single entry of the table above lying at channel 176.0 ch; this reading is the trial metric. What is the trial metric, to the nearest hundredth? 109.50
